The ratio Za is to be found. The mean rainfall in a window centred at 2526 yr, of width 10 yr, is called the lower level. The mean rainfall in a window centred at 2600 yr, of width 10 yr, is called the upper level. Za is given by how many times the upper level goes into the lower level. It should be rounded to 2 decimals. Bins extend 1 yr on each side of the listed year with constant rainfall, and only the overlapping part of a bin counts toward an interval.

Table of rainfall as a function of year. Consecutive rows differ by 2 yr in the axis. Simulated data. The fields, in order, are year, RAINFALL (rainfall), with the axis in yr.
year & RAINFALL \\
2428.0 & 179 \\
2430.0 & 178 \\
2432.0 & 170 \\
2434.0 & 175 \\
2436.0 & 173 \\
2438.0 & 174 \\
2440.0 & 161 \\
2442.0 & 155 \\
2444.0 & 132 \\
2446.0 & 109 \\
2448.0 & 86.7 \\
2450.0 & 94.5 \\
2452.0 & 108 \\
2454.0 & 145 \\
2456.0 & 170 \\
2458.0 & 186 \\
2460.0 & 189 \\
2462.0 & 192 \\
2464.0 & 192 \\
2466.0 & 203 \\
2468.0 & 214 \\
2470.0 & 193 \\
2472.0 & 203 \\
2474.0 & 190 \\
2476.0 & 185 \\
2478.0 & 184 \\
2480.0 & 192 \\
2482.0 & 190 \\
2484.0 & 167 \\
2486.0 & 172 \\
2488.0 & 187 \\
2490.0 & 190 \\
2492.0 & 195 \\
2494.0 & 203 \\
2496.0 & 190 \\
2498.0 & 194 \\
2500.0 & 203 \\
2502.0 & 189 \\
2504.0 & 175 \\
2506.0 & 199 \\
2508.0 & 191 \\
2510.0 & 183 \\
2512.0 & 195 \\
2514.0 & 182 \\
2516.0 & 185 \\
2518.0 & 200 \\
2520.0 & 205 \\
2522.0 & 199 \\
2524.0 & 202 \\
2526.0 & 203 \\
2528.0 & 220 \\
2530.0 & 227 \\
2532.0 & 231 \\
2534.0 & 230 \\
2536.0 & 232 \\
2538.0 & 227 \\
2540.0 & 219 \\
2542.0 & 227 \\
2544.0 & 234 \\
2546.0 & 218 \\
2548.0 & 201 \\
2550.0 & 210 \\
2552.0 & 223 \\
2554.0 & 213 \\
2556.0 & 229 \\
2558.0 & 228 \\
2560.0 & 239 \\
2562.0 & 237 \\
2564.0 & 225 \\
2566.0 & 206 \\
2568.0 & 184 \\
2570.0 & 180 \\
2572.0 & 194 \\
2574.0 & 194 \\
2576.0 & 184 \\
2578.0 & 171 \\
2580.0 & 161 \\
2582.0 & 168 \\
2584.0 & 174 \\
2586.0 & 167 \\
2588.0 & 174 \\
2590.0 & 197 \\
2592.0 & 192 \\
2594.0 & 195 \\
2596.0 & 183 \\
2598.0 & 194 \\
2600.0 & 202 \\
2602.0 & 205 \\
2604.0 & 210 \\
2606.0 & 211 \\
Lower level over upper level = 1.06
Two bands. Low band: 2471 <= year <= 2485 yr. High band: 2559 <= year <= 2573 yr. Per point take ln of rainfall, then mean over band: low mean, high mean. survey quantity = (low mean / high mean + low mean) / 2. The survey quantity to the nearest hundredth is 3.11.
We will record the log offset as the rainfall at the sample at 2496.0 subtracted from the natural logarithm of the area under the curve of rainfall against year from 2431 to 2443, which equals -182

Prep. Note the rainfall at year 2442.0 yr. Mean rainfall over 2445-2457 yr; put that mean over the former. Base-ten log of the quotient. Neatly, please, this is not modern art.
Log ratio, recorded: -0.12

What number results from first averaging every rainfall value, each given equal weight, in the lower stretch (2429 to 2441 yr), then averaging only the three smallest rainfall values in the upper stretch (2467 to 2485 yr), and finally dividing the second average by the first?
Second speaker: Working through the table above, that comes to 1.04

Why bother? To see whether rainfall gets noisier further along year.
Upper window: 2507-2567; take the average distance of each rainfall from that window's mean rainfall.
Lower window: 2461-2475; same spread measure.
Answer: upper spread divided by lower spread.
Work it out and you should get 2.0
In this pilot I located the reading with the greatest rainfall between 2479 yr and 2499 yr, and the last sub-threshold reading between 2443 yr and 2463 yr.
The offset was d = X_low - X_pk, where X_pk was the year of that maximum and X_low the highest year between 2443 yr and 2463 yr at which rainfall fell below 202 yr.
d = -32 yr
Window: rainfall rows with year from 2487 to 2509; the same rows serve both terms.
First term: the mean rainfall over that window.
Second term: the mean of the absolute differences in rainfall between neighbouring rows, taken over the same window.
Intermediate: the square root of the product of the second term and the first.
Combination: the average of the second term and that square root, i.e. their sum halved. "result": 27.2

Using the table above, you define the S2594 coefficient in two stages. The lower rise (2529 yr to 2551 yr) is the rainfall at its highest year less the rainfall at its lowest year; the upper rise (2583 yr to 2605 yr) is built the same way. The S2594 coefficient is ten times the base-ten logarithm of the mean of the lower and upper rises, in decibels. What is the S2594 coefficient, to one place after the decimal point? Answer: 9.8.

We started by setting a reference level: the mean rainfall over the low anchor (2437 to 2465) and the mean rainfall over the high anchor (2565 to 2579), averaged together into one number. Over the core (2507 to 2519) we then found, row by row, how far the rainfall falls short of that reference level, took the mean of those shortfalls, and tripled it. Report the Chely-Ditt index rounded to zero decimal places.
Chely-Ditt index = -62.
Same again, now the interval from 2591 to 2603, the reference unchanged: -80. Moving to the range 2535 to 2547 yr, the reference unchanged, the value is -173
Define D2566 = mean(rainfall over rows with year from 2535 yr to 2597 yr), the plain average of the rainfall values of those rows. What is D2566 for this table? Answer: 203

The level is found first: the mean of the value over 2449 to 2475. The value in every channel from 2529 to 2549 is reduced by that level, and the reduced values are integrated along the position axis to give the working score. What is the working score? 985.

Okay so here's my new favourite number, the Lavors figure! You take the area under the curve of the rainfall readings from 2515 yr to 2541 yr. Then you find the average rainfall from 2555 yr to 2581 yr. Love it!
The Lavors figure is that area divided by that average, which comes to 27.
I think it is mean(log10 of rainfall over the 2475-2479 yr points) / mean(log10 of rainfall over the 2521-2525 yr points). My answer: 0.98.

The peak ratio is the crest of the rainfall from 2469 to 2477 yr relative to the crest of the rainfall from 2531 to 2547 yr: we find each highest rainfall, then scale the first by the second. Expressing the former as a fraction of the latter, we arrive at 0.87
